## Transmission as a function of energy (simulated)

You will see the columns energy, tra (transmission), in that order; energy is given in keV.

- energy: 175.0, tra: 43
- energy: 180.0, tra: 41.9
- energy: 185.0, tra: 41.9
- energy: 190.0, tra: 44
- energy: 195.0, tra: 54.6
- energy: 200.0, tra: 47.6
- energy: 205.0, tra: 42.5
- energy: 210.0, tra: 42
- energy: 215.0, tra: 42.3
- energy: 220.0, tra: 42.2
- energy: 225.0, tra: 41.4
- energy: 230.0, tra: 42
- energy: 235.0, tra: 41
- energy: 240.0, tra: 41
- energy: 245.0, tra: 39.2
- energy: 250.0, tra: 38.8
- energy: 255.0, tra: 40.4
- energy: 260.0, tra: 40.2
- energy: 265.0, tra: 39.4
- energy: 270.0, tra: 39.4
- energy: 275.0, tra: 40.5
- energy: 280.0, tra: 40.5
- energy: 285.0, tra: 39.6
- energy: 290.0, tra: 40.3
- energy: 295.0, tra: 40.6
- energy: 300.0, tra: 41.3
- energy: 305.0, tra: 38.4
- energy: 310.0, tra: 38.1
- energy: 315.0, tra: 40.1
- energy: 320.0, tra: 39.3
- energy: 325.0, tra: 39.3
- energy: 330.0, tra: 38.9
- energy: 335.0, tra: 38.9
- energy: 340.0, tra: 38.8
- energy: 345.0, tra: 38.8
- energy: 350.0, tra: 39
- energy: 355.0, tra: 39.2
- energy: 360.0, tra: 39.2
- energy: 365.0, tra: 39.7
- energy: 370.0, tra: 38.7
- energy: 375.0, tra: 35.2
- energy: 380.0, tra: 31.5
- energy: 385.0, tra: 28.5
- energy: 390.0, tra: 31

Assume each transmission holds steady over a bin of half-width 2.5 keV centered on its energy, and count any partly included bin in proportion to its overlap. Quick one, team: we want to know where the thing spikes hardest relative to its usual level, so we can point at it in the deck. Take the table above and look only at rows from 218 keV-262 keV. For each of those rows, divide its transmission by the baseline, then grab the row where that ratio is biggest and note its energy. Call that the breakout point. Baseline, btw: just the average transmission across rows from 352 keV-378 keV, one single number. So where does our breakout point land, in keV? 220.0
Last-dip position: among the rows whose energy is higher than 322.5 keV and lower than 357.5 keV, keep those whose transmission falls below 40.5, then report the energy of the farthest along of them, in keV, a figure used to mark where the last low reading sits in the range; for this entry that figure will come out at 355.0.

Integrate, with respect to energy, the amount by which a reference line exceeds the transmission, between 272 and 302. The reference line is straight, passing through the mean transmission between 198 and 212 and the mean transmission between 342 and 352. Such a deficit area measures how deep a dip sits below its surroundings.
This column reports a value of 18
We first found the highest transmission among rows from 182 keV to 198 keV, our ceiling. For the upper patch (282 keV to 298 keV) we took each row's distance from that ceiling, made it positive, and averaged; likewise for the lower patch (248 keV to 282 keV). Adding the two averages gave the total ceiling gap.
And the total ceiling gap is 29.1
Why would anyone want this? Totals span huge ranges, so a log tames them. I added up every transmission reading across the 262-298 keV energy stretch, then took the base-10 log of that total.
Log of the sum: 2.45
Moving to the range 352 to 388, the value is 2.40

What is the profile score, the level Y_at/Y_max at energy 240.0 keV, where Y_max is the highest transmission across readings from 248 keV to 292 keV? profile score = 1.01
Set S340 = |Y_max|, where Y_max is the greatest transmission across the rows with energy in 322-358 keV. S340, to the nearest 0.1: 39.3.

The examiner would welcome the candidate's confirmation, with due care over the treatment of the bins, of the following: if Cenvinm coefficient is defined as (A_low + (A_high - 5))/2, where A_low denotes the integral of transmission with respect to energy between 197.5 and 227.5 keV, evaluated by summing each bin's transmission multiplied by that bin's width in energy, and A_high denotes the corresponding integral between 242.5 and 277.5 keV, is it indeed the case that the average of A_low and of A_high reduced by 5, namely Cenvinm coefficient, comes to 1337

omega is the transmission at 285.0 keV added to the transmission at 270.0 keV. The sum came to 79.0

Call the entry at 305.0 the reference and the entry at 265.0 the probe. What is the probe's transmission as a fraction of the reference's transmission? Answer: 1.03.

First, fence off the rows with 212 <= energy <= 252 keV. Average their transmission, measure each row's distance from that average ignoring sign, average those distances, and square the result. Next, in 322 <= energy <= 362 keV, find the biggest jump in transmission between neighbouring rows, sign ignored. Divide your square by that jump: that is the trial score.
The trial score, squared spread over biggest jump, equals 2.5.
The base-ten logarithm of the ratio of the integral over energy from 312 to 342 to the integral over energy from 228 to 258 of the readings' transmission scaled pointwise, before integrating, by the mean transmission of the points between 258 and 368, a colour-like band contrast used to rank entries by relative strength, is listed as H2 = -0.013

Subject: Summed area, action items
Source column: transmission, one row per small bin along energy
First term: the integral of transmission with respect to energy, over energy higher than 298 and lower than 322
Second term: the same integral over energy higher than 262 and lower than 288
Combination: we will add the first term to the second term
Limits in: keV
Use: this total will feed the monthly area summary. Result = 1983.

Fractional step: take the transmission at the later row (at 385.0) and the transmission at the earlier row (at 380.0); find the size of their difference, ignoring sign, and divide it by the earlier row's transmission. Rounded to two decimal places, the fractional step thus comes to 0.10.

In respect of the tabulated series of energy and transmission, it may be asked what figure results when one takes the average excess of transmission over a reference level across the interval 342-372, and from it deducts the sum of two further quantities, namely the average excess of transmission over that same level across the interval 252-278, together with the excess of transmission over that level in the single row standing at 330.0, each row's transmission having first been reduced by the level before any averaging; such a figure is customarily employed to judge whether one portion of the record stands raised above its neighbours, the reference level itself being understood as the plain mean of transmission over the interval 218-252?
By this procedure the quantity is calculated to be 1.0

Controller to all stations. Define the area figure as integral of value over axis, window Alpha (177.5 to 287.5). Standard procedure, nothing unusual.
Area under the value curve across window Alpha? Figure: 4612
